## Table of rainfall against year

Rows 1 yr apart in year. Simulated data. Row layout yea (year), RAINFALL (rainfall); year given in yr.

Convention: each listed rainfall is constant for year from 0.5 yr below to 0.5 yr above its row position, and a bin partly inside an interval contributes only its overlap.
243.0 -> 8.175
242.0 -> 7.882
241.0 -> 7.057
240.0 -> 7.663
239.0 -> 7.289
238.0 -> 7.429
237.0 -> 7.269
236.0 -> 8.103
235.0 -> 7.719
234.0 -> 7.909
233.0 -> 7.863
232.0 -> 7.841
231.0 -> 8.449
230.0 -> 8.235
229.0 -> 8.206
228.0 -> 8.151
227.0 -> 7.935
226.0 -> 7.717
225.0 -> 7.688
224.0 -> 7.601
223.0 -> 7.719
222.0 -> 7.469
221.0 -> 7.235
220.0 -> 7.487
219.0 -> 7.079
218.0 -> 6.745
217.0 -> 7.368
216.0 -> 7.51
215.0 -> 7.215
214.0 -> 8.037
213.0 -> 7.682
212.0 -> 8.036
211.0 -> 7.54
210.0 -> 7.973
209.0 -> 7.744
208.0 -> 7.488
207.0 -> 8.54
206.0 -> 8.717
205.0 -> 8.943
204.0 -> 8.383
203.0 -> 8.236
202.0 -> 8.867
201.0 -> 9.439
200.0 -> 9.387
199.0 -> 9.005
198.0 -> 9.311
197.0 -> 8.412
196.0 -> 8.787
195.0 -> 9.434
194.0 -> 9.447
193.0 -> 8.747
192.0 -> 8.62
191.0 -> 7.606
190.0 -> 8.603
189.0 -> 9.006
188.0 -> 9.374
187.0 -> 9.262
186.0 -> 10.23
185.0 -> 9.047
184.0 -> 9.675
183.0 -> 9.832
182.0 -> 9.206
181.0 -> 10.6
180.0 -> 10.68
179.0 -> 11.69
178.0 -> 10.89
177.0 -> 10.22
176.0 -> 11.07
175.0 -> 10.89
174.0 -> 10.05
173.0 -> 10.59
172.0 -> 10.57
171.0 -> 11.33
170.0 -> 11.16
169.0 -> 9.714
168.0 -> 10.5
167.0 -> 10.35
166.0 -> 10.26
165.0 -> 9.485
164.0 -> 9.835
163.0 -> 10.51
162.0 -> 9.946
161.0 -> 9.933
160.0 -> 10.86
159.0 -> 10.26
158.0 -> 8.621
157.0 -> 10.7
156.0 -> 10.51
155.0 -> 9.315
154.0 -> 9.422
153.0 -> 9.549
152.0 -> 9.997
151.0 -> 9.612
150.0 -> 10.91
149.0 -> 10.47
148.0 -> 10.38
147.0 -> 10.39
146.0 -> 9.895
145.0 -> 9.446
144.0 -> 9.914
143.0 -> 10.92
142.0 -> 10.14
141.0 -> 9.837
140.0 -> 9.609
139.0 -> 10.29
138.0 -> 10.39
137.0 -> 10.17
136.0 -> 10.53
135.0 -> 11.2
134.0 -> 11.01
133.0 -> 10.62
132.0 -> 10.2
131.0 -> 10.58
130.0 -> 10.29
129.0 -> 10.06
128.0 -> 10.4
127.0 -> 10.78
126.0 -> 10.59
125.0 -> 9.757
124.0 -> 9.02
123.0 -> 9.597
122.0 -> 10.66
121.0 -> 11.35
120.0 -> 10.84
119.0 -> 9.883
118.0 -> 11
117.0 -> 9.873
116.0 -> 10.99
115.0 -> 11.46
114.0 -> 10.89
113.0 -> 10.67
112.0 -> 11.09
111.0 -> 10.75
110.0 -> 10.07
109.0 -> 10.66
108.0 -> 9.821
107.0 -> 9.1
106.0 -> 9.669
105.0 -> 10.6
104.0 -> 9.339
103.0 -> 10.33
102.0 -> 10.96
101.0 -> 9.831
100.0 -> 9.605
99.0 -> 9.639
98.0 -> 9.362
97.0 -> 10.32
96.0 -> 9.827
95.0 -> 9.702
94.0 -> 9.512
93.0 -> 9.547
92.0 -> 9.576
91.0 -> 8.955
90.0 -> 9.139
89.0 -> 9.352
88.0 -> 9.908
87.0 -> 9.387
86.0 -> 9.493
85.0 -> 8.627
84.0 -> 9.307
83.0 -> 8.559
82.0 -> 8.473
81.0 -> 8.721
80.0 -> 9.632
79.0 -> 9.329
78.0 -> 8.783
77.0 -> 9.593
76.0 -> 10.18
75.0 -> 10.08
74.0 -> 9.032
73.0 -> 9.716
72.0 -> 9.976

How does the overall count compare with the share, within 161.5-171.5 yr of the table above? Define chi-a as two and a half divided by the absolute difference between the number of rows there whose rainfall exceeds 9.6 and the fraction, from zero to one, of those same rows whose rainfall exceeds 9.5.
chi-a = 0.31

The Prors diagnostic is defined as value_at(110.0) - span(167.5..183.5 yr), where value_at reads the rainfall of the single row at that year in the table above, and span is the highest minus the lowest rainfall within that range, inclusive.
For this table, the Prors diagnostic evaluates 7.59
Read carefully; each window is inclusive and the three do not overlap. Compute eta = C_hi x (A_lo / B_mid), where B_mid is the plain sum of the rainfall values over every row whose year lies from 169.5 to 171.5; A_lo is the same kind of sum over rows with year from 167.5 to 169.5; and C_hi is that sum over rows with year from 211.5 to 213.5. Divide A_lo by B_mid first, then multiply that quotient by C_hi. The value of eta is 14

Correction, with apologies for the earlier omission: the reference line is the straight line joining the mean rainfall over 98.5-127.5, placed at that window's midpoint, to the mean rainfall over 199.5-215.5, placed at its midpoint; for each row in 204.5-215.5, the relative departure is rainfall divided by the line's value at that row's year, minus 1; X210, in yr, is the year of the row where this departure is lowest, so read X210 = 215.0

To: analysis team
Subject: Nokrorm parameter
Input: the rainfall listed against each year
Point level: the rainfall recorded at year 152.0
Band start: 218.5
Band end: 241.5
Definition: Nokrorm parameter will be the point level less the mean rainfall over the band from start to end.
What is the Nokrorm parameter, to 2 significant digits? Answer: 2.3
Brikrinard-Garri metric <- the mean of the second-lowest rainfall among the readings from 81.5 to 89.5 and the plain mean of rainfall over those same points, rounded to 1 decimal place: 8.8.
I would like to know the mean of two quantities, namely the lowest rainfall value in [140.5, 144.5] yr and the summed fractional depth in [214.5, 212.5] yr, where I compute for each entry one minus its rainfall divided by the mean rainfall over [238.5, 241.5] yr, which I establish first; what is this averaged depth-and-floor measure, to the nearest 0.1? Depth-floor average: 4.8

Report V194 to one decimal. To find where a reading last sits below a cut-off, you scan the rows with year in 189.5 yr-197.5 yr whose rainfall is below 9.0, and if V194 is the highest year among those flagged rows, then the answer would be 197.0 yr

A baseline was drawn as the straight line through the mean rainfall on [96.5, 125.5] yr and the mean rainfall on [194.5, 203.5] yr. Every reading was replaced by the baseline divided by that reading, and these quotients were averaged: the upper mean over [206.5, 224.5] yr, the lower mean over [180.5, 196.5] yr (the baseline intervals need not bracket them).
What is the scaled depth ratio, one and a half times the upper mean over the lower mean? 1.74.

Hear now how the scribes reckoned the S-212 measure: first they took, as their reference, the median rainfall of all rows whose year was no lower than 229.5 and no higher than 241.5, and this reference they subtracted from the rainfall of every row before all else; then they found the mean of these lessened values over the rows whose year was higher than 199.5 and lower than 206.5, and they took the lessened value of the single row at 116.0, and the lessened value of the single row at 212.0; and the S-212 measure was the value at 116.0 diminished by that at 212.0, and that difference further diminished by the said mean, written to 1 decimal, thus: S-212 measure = 1.9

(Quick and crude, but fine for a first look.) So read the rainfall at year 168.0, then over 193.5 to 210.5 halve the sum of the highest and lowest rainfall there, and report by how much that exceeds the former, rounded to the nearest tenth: -2.0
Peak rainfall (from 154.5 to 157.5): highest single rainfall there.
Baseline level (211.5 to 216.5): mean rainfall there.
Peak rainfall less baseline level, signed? 3.0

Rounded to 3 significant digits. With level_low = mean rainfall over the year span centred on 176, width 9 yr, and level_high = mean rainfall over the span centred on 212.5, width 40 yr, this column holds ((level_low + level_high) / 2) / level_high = 1.16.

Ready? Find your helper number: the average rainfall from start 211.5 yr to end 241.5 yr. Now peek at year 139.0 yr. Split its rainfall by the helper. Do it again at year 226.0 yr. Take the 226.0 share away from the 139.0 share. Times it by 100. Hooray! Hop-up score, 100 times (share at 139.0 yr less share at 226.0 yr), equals 34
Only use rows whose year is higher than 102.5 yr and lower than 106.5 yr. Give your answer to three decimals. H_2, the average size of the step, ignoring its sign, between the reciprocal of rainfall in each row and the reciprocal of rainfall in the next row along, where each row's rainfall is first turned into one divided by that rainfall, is 0.011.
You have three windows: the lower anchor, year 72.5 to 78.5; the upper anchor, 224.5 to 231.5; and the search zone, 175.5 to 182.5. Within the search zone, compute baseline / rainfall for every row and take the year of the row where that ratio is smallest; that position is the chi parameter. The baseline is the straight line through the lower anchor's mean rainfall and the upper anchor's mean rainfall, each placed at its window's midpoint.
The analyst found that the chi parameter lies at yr 179.0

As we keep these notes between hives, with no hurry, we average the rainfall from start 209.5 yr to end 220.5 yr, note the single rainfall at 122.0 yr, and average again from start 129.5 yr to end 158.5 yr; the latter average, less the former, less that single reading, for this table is -8.0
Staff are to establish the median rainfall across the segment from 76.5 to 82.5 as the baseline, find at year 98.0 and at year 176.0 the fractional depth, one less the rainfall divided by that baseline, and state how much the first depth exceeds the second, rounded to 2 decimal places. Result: 0.19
